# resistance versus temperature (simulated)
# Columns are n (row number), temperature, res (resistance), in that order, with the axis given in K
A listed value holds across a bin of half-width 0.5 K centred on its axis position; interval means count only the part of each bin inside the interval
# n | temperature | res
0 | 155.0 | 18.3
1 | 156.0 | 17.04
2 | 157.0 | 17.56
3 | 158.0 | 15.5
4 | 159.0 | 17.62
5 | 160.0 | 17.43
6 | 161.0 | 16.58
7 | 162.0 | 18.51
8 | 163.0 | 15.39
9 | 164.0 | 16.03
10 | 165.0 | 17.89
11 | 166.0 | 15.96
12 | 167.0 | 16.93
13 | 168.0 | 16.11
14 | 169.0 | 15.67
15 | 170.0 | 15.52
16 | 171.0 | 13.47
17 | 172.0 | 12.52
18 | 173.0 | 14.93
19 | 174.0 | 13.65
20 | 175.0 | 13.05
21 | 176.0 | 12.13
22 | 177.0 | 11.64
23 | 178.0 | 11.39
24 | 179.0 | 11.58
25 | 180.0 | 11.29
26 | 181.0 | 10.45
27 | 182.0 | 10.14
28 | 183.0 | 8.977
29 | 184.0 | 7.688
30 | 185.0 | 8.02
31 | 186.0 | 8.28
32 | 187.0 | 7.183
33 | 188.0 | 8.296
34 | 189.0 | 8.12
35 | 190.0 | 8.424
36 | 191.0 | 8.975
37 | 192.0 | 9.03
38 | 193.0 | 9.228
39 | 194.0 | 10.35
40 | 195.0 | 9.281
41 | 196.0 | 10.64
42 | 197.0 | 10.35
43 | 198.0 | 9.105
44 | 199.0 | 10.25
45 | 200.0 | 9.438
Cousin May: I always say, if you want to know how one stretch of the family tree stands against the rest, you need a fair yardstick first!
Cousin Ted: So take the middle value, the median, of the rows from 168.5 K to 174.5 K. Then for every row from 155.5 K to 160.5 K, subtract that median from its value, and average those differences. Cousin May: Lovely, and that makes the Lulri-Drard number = 3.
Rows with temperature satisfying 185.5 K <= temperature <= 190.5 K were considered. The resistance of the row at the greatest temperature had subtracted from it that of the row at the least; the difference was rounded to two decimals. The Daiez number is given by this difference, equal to 0.14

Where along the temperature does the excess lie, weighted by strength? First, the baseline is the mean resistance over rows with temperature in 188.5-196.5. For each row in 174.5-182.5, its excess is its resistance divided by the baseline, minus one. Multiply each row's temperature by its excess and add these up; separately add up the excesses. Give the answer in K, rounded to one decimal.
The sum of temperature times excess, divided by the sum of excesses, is 177.7 K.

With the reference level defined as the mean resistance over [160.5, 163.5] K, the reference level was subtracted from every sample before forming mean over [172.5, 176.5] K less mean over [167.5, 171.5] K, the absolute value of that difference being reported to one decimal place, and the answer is 1.8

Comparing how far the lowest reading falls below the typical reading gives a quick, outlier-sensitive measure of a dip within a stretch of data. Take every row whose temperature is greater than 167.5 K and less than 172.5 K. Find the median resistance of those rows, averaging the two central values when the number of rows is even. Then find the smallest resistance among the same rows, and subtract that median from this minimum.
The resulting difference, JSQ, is -3.00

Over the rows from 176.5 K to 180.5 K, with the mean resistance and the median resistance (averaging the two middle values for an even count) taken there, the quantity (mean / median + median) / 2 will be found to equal 6.2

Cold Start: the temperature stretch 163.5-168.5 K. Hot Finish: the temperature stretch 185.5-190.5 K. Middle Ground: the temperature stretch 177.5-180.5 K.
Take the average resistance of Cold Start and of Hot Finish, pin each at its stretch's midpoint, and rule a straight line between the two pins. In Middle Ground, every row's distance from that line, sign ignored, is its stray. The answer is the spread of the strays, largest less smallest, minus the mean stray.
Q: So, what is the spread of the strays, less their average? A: 0.3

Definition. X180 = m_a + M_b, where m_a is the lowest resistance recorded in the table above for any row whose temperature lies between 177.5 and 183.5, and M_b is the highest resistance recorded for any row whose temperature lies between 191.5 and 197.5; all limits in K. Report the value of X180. 20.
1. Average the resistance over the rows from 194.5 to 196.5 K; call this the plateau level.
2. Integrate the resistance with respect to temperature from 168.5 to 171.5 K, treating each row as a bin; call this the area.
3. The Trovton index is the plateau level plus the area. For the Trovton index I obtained 55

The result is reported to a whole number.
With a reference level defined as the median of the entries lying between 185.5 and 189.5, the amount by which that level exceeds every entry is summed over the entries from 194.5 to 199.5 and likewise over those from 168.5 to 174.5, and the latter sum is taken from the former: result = 28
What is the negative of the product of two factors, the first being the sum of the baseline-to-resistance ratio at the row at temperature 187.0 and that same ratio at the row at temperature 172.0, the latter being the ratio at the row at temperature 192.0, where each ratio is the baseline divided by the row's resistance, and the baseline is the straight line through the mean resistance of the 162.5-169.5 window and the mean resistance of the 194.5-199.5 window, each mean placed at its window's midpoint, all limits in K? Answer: -3.5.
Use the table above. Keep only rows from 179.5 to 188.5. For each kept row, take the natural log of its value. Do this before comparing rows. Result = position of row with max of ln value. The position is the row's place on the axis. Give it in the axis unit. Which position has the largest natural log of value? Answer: 180.0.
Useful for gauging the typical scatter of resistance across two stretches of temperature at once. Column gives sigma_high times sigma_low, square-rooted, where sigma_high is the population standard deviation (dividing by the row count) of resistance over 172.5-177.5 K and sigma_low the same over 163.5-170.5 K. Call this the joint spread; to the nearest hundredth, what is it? 0.95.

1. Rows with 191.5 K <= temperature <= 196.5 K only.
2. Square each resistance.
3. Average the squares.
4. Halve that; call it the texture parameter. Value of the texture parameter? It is 47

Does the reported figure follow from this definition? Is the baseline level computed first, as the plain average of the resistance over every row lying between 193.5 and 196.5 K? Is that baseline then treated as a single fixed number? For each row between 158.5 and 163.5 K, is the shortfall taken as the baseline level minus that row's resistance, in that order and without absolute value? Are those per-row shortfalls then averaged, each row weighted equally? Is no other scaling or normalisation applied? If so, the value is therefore -7.0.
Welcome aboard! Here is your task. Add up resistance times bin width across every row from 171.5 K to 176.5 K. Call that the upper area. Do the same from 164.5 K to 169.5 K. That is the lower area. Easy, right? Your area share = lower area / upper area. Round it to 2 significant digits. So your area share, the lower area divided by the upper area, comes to 1.2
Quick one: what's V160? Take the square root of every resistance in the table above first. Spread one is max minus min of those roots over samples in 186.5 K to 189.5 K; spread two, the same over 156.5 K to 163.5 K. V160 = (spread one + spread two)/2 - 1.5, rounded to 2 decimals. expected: -1.21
